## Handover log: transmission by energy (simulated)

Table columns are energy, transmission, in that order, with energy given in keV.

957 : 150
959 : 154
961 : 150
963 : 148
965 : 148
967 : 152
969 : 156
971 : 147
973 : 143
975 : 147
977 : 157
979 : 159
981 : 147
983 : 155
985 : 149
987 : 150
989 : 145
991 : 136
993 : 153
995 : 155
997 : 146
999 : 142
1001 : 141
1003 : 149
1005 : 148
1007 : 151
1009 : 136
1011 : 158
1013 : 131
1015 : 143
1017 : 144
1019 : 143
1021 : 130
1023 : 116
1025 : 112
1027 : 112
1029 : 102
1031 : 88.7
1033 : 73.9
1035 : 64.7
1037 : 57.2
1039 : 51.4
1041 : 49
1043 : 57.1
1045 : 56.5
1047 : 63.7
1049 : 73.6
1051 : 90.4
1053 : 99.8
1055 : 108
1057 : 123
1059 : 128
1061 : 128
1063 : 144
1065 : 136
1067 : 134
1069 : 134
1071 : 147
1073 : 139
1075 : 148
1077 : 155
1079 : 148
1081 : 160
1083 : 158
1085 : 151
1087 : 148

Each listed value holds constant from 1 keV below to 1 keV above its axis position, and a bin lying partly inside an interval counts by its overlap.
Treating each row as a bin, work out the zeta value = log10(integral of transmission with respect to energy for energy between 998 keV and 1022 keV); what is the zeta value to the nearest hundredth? 3.54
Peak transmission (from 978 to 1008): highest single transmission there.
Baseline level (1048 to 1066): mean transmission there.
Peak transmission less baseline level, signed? 44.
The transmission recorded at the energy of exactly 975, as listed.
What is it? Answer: 147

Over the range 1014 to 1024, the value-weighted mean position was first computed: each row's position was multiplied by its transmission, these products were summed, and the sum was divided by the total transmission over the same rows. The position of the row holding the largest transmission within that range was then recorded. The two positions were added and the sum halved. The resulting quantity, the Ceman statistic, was 1017.9 keV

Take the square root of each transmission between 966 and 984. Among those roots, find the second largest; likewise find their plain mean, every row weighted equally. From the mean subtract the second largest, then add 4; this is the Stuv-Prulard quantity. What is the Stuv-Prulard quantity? 3.8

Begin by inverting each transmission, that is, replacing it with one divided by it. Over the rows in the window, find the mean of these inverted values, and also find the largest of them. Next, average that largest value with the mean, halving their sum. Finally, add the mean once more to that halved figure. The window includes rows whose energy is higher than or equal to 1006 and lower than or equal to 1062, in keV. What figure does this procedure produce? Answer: 0.0268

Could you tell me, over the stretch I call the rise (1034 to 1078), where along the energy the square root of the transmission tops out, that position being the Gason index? 1077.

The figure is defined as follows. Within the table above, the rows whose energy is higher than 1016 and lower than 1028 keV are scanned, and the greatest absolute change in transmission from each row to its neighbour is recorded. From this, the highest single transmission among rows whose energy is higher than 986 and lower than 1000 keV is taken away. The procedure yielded -141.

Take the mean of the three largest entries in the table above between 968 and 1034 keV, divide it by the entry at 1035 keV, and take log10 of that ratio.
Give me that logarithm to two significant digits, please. 0.39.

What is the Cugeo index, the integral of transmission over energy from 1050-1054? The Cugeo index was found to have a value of 380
